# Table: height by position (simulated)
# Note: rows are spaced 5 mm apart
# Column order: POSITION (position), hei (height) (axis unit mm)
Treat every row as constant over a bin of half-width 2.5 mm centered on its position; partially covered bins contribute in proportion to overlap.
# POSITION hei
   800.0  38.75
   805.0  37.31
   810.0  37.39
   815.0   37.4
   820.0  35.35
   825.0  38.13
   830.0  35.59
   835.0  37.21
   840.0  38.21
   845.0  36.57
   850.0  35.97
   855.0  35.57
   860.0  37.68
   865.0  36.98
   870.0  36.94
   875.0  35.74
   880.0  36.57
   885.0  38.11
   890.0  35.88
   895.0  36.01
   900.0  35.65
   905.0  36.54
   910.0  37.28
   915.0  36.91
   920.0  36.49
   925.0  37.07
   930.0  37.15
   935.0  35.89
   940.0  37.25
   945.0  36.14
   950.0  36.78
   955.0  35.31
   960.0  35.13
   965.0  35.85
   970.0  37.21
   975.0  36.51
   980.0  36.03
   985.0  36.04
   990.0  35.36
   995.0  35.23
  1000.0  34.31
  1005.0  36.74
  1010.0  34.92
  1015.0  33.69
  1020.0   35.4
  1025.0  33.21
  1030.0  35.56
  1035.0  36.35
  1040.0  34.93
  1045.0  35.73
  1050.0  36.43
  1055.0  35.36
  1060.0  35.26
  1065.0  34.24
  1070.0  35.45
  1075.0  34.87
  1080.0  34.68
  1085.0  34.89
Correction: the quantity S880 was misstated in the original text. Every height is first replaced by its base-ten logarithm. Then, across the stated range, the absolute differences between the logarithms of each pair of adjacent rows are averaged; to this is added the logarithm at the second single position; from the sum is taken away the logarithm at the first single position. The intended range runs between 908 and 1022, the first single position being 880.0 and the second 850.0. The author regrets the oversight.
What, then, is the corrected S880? 0.004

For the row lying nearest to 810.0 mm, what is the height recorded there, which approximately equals 37.39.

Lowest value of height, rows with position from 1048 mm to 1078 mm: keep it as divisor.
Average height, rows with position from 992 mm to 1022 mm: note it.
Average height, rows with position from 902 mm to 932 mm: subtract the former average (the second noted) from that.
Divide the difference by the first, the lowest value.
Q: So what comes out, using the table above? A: 0.05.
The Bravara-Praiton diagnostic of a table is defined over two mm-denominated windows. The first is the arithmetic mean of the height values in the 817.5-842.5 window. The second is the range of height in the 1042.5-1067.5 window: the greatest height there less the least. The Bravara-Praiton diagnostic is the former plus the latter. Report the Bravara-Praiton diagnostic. 39.1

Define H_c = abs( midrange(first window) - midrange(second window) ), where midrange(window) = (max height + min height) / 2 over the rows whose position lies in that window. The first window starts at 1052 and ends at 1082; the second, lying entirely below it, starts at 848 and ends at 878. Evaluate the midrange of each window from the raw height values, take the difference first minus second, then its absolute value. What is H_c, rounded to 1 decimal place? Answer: 1.8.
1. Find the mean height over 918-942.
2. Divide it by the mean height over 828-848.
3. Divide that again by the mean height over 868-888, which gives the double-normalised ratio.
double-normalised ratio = 0.0271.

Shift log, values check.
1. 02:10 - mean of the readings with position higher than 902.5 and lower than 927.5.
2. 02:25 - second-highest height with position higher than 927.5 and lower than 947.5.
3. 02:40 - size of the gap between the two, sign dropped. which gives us 0.3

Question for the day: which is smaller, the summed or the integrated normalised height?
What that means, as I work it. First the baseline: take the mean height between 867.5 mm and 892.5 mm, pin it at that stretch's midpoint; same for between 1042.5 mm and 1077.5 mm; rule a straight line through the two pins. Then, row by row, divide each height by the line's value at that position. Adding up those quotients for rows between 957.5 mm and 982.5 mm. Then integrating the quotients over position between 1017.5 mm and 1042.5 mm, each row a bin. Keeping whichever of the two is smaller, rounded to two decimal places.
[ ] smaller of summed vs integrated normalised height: 5.02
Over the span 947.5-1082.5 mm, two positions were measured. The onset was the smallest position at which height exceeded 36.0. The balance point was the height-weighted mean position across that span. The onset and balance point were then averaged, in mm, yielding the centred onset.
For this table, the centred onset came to 982.3 mm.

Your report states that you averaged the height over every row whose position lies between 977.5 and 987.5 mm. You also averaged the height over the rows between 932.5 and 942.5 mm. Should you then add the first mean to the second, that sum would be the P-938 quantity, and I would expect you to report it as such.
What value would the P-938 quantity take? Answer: 72.6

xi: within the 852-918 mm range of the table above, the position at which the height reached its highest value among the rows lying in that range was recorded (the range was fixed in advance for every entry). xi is 885.0 mm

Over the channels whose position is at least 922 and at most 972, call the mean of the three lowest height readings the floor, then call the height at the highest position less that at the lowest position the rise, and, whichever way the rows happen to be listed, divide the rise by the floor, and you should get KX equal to 0.004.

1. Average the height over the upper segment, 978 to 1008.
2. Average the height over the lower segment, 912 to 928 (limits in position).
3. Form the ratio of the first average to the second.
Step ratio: 0.97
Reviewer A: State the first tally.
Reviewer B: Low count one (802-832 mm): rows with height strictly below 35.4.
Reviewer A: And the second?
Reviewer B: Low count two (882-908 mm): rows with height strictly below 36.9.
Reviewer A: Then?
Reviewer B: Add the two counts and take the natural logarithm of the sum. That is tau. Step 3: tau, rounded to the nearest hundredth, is 1.61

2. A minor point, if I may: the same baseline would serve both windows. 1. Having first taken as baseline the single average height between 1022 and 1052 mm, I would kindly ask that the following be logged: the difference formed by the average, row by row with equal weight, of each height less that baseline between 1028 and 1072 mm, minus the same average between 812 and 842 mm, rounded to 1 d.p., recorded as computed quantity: -1.5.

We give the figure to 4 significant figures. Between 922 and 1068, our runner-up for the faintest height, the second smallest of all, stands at 33.69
